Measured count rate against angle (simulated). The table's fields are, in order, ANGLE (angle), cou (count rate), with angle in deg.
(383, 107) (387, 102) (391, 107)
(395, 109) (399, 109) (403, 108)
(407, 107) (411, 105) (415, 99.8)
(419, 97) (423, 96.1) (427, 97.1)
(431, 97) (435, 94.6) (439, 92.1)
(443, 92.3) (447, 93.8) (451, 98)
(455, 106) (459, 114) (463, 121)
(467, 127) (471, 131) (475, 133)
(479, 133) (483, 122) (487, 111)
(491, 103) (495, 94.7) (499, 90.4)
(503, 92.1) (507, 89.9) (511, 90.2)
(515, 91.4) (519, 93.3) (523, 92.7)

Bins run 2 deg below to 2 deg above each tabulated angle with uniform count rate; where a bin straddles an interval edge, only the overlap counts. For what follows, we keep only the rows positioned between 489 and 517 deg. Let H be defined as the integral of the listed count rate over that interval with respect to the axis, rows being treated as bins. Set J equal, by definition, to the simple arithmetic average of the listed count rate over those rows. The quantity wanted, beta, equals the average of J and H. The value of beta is 1350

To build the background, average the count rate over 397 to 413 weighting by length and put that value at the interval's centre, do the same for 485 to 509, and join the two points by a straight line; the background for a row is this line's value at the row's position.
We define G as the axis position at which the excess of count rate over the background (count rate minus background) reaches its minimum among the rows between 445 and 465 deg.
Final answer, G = 447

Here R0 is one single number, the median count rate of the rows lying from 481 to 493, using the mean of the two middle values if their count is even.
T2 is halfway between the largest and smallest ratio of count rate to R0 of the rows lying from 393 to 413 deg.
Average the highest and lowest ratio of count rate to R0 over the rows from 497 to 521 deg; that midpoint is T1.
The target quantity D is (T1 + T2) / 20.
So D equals 0.089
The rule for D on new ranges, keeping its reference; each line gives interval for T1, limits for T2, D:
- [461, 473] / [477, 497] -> 0.108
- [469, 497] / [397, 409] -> 0.100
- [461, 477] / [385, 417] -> 0.104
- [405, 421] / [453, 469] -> 0.098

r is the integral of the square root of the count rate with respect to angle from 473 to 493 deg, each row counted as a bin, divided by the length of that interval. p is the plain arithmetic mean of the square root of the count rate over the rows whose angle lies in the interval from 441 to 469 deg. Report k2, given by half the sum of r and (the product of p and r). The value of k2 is 62.2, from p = 10.3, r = 11.0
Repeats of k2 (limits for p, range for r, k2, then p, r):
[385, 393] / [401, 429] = 56.5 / 10.2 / 10.1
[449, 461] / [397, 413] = 58.5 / 10.3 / 10.4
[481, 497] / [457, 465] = 61.6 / 10.4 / 10.8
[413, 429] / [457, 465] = 58.9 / 9.9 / 10.8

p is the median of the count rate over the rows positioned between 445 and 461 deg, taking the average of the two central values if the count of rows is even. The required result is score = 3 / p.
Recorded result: 0.0294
